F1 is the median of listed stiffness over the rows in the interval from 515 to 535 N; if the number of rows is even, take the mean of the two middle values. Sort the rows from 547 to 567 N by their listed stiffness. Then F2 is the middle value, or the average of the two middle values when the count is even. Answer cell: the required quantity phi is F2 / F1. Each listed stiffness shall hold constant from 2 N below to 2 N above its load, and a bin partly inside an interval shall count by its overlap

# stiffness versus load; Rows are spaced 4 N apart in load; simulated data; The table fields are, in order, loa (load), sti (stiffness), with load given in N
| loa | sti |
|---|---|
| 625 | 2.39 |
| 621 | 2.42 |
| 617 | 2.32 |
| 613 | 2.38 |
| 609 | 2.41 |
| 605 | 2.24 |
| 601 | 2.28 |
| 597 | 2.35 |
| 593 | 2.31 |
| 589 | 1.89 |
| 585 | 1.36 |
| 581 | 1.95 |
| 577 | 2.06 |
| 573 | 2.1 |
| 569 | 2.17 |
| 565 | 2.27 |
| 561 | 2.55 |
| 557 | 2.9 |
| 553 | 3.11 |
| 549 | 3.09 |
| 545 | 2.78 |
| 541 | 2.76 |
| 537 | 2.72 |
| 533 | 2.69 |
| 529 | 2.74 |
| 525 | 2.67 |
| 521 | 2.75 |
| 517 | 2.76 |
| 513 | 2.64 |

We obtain 1.06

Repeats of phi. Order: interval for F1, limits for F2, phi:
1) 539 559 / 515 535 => 0.94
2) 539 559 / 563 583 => 0.72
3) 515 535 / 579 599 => 0.71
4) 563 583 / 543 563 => 1.38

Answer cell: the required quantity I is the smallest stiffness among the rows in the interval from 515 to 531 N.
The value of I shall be 2.67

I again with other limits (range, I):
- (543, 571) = 2.17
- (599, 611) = 2.24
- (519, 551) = 2.67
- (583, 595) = 1.36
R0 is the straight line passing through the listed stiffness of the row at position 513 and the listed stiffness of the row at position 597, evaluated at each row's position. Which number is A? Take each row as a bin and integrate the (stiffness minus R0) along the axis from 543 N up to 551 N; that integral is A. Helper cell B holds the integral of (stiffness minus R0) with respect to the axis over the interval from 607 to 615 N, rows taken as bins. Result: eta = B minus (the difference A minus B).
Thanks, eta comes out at -1.8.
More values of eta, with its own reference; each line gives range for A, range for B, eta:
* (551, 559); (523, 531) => -2.3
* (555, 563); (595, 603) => -2.4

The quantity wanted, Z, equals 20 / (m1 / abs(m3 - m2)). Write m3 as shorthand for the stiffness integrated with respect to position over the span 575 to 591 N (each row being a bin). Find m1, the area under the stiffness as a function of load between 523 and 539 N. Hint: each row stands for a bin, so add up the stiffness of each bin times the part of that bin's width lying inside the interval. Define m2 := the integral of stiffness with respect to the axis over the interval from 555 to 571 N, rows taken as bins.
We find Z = 4.9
